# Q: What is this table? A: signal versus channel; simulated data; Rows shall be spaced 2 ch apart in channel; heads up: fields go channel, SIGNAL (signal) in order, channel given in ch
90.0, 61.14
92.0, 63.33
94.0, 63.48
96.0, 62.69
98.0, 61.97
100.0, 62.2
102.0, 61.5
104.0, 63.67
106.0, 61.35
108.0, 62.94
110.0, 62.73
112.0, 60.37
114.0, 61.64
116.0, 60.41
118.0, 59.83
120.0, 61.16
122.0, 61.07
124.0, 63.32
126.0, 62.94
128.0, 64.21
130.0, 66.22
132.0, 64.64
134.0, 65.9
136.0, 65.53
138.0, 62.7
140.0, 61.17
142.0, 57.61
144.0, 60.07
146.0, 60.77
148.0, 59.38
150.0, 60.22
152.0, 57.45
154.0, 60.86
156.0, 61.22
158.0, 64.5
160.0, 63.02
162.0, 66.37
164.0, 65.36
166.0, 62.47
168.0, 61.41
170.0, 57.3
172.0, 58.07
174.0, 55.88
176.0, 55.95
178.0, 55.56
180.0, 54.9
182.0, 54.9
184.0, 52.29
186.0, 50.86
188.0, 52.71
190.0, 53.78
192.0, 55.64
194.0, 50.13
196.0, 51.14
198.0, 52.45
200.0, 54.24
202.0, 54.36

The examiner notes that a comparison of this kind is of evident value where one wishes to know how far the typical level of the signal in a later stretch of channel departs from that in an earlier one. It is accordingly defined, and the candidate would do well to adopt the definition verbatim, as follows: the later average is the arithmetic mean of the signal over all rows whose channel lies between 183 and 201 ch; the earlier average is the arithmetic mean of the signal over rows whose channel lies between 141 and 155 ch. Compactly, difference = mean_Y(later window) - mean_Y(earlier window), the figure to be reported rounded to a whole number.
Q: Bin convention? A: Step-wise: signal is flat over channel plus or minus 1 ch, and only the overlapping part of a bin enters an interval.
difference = -7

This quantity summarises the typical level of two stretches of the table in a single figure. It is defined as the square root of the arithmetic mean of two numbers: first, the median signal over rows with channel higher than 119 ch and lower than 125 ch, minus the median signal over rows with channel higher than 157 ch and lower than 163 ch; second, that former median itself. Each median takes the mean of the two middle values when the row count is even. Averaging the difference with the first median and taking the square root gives 5.38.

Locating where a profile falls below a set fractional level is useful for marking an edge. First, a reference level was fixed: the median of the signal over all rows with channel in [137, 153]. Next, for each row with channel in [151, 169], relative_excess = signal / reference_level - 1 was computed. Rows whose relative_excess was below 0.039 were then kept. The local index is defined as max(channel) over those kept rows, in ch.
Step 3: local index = 168.0 ch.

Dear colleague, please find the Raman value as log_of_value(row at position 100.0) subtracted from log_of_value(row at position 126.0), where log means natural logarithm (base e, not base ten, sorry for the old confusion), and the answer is 0.01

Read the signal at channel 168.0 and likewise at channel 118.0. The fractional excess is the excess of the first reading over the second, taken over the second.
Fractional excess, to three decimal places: 0.026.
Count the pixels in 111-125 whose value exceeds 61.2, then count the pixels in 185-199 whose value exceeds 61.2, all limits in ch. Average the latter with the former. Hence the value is 1.0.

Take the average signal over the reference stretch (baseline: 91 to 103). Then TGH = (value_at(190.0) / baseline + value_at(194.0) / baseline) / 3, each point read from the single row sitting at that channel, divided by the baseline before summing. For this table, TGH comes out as 0.554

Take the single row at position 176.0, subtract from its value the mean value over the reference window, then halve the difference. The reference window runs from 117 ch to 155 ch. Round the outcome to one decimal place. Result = -2.9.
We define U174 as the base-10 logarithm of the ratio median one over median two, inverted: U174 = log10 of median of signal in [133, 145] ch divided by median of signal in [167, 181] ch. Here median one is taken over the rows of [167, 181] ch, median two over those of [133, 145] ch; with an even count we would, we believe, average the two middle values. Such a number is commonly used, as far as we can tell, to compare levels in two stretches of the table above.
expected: 0.04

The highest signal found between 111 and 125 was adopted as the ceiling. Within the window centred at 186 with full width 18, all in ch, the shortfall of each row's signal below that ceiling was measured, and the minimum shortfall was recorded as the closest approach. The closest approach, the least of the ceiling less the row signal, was 7.7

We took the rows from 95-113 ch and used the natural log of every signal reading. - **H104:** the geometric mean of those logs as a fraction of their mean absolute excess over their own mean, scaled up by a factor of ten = 3350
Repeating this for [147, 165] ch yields 1043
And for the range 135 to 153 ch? 1408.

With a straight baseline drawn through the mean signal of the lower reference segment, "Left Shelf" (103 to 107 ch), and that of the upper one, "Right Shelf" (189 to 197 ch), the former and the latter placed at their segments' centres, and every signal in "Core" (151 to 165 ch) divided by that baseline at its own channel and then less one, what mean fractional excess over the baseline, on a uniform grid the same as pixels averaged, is 0.11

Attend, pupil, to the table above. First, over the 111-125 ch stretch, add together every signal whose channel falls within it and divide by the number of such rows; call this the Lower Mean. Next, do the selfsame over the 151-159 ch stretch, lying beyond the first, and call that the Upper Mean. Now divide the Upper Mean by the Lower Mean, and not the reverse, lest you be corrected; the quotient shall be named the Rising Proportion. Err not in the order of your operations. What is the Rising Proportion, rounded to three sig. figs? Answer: 0.998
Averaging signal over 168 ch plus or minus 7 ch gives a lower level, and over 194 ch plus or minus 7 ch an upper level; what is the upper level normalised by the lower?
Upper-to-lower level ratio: 0.87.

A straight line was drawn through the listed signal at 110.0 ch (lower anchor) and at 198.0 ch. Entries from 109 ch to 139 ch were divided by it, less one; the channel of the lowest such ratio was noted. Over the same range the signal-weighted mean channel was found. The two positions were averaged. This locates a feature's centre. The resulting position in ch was 118.1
